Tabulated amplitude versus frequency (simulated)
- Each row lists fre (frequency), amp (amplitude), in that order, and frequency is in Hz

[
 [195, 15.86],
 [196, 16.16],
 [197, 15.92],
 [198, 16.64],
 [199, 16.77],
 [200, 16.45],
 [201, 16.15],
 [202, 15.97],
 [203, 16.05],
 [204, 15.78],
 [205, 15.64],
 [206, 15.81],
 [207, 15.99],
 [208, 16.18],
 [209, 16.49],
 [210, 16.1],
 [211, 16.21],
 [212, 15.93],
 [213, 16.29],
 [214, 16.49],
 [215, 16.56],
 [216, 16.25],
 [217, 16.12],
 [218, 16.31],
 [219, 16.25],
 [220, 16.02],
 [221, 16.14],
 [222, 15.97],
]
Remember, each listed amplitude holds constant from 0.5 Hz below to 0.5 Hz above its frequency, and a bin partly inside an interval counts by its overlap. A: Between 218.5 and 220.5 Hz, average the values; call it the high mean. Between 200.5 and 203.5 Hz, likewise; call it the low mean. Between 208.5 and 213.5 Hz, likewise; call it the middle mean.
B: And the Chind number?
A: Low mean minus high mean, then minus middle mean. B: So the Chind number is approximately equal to -16.3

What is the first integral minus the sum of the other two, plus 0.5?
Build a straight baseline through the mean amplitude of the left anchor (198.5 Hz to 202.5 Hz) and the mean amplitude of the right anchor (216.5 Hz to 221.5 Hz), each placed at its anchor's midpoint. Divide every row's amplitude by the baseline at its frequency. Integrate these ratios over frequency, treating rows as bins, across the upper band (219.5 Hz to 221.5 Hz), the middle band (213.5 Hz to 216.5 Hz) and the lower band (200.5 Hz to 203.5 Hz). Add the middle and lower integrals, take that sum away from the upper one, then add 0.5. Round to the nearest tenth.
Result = -3.5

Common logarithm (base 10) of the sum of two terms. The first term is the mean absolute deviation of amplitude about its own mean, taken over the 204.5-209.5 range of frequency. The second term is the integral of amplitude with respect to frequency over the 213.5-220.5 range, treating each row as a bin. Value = 2.06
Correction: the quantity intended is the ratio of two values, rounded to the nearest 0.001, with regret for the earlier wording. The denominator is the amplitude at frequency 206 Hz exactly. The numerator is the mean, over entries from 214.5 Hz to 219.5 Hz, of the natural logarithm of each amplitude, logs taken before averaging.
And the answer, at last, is 0.177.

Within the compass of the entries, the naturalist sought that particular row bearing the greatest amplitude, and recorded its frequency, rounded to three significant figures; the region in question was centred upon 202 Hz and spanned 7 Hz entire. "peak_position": 199 Hz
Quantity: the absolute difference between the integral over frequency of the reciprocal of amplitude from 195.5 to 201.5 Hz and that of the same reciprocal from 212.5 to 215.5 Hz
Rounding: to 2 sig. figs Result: 0.18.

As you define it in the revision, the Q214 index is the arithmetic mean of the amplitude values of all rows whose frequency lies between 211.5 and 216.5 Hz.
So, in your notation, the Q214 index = 16.3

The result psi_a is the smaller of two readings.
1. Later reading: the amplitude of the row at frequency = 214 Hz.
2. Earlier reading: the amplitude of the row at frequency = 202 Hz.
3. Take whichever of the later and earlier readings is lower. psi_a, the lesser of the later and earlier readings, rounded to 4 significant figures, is 15.97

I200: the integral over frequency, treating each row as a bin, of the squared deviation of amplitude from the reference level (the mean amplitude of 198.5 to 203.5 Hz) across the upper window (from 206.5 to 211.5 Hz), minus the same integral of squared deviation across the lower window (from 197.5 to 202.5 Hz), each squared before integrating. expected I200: -0.3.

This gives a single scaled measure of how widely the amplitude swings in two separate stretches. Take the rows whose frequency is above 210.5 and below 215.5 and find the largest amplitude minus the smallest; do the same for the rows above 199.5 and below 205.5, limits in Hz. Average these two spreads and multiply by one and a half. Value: 1.08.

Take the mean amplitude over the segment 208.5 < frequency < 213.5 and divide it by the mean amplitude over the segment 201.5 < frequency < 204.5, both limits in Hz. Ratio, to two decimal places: 1.02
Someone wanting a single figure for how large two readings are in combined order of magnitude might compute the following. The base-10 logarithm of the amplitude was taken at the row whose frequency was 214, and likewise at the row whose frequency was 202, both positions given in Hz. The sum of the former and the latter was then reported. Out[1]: 2.421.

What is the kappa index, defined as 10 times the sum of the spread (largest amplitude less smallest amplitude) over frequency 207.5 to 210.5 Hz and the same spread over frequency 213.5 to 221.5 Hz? 9.3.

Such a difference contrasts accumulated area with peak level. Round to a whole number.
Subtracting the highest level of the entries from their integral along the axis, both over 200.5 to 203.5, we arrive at 32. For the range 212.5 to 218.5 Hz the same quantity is 81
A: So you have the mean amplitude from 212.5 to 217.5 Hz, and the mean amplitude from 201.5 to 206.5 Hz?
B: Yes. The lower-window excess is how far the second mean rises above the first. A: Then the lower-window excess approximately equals -0.5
